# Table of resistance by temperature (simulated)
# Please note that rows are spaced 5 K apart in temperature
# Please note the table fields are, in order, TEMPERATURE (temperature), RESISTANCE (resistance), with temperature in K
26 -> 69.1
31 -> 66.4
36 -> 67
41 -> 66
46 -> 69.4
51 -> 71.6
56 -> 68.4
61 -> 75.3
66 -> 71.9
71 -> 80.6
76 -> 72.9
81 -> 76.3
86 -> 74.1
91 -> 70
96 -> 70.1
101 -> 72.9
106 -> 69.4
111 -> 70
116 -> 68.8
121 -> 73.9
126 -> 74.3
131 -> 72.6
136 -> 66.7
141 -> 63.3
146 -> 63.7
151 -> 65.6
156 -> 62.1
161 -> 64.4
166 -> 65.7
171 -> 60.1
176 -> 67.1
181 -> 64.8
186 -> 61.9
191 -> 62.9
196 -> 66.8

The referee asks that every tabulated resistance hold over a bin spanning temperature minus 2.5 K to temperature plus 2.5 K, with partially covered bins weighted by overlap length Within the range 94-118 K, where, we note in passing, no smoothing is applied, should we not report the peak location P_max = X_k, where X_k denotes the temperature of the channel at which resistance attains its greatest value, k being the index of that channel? 101 K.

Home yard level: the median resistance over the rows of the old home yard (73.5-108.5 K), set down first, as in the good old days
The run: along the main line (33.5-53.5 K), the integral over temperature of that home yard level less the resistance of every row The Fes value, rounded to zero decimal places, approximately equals 88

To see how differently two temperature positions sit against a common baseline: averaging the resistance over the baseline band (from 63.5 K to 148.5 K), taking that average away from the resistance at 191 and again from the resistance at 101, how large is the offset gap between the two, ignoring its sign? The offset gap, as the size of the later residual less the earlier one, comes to 10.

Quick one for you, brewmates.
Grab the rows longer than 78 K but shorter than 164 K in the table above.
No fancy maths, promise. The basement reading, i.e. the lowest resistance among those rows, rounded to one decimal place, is 62.1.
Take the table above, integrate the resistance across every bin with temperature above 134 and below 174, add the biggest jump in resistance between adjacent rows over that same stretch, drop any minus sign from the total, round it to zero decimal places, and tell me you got 2564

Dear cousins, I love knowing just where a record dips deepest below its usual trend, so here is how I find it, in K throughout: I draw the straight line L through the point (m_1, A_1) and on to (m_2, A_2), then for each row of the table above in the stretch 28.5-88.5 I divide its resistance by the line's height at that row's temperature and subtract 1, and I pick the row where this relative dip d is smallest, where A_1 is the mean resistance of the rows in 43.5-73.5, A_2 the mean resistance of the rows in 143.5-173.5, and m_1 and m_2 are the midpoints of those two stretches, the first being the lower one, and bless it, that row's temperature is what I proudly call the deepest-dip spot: 31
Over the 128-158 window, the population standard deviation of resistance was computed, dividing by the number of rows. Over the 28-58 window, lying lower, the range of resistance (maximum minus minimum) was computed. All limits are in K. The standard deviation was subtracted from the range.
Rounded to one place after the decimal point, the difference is 2.2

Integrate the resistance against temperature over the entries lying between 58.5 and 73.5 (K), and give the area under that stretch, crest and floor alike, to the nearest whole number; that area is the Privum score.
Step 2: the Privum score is 1139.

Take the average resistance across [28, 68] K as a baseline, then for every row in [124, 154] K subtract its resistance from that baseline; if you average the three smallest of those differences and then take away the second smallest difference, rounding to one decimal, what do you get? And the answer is 1.4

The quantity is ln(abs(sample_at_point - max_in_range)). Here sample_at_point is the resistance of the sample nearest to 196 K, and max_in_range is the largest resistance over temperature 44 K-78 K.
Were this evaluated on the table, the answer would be 2.62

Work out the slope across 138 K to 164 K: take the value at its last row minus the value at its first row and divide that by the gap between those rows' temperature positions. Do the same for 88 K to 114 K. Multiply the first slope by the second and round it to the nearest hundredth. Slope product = 0.00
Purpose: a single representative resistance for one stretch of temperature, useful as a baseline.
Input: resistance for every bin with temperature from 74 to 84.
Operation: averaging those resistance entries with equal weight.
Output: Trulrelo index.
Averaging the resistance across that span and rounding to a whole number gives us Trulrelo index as 75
